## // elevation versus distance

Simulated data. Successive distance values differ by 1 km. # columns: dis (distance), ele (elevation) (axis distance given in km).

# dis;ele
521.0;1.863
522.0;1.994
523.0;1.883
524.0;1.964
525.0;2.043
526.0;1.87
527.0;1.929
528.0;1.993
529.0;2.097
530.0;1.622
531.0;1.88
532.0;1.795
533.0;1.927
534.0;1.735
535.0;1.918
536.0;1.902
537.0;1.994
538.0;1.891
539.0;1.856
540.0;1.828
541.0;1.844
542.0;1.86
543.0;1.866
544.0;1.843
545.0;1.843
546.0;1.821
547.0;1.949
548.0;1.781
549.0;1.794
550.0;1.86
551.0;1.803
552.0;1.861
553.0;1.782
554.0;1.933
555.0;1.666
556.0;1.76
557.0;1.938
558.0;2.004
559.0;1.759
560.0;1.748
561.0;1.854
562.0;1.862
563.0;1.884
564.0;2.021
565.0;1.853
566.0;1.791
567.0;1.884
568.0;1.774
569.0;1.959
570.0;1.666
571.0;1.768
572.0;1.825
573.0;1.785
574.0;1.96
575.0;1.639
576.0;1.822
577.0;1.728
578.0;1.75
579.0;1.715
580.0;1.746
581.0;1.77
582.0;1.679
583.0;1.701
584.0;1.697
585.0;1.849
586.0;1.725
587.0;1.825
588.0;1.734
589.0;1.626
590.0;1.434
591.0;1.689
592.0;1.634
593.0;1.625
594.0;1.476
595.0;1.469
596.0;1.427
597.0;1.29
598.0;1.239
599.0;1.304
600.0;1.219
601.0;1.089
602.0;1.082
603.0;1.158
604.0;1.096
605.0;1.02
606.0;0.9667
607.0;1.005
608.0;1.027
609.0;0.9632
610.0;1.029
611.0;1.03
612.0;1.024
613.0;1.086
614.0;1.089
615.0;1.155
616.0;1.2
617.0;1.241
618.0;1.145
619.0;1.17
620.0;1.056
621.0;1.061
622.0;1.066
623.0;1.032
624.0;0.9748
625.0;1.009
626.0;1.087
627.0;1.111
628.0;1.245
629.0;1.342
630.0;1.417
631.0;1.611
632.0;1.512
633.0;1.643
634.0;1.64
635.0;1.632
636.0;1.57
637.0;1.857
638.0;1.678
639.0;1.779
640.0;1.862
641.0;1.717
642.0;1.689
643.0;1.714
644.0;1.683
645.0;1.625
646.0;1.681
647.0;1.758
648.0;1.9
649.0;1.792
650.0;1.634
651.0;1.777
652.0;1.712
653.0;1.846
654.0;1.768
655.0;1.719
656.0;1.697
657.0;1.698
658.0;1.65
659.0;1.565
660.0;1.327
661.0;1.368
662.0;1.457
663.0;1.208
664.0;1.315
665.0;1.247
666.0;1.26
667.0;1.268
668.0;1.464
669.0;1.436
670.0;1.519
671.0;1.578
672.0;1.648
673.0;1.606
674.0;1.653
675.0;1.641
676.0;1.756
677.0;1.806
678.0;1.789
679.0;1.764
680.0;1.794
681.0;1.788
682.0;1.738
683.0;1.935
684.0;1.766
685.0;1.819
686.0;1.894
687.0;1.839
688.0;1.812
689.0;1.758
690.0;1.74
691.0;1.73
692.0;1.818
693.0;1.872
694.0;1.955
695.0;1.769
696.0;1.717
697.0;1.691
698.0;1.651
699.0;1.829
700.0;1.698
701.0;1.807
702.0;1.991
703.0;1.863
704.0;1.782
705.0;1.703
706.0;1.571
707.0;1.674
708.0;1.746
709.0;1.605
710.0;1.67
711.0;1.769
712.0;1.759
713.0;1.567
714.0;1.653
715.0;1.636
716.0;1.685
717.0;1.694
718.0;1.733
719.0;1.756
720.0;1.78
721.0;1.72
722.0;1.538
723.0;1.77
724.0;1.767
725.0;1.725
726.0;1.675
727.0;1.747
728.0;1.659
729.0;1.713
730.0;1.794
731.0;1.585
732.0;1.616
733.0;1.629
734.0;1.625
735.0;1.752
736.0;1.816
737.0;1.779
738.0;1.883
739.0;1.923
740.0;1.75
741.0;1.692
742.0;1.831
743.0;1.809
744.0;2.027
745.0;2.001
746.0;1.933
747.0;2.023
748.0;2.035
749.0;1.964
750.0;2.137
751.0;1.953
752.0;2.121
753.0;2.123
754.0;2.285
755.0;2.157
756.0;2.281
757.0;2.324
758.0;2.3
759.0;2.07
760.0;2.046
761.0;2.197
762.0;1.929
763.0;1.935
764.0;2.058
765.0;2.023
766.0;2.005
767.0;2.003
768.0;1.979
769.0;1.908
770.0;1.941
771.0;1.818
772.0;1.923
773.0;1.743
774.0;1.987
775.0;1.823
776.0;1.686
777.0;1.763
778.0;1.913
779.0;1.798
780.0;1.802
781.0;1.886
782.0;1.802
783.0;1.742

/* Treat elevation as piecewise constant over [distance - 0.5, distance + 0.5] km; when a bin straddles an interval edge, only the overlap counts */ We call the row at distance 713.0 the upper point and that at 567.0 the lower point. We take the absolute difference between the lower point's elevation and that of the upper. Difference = 0.32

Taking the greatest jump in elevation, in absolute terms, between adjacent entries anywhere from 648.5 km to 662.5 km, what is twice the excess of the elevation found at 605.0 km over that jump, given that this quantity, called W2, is 1.56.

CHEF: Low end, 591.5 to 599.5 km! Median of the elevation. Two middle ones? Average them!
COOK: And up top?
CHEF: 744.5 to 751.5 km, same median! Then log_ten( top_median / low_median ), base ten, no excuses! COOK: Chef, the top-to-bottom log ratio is 0.14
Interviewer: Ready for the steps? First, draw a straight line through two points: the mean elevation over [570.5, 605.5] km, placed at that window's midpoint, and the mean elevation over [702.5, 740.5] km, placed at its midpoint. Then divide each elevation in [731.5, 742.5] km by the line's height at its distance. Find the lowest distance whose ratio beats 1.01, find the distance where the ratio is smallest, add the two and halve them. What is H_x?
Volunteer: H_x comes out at 733.5 km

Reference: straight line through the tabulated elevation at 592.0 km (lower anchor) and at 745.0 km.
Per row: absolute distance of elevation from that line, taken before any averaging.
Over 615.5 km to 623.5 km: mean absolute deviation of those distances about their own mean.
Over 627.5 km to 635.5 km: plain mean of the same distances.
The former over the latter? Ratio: 0.32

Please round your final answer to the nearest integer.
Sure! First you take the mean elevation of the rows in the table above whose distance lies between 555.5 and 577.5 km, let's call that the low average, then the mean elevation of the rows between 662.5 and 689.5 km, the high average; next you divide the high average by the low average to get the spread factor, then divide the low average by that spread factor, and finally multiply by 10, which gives 21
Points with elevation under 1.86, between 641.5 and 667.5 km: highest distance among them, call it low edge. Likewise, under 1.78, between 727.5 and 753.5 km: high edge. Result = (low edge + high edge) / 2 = 704.0 km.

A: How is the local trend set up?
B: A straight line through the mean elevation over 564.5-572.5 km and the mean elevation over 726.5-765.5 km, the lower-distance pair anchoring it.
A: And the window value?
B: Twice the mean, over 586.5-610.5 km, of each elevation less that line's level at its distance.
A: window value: -1.1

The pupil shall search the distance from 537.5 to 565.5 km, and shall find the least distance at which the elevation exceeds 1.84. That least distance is 538.0 km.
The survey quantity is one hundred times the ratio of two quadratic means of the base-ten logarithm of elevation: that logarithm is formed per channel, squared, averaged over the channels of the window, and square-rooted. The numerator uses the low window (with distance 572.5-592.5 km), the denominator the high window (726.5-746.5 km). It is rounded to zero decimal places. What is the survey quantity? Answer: 95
